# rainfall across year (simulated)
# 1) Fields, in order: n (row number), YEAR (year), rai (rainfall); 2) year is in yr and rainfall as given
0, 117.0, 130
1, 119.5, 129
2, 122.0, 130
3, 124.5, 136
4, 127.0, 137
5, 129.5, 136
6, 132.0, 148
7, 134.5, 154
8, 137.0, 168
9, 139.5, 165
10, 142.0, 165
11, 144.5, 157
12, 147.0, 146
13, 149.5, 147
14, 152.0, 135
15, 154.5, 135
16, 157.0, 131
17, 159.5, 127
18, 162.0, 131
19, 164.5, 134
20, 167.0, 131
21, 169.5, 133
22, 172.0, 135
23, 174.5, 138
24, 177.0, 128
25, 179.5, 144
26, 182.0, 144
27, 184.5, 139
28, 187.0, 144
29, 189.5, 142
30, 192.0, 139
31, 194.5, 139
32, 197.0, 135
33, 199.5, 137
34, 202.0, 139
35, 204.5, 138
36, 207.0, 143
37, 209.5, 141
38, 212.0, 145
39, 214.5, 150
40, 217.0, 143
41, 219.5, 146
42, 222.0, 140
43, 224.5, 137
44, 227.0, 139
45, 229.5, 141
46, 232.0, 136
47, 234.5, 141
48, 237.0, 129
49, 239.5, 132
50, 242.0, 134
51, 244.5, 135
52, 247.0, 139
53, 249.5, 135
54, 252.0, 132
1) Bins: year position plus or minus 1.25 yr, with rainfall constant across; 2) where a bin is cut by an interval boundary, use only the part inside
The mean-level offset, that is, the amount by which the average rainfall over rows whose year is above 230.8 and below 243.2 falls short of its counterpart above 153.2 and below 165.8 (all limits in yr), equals -3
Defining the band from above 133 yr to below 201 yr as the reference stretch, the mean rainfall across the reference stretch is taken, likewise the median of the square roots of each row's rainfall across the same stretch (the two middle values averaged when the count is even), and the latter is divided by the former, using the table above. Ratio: 0.0833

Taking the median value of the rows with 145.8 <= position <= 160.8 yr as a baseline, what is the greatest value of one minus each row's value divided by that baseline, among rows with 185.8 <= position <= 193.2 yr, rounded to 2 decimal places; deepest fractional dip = -0.03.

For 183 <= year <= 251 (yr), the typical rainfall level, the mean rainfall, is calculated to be 139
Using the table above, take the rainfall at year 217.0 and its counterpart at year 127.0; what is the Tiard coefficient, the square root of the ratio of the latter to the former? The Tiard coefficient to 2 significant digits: 0.98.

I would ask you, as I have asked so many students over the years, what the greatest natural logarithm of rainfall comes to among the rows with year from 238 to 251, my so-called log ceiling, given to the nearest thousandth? 4.934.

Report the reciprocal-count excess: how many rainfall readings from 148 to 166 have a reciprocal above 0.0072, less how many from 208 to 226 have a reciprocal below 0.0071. 1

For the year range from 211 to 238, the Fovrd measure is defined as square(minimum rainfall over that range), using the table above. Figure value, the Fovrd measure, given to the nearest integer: 16641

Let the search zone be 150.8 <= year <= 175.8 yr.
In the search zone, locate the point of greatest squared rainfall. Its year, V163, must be 174.5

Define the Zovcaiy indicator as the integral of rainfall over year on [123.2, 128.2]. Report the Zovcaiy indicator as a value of 682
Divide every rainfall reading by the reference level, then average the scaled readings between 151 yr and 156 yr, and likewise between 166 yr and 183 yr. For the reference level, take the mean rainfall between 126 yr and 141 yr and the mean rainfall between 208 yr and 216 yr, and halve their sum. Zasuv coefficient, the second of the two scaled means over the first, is 1.01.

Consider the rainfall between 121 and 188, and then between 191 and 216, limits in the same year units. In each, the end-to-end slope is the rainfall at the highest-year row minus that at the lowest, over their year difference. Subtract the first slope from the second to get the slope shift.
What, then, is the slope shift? 0.3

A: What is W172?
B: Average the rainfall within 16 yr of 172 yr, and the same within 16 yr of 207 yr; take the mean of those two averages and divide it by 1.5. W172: 92.2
